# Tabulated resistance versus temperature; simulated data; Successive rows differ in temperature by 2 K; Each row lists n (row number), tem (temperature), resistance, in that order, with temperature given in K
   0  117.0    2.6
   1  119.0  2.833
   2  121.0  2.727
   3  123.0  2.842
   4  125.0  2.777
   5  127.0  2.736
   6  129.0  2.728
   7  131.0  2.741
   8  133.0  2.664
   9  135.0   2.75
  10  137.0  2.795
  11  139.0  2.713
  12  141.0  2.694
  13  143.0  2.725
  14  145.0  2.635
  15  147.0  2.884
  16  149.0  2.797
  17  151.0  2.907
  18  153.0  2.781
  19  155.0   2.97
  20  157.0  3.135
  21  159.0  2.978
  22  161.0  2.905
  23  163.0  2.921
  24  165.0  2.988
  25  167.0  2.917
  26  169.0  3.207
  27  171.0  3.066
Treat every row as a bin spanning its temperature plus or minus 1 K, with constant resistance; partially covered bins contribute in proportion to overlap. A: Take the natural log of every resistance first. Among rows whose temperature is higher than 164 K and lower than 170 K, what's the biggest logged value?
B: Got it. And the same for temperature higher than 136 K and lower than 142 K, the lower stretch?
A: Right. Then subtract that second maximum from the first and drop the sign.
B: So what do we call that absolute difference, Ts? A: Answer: 0.14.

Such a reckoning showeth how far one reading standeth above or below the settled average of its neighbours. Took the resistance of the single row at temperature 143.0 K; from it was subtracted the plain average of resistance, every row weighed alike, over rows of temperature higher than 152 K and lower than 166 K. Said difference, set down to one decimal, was -0.2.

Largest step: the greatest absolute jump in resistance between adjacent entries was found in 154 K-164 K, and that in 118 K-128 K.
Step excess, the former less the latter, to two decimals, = 0.05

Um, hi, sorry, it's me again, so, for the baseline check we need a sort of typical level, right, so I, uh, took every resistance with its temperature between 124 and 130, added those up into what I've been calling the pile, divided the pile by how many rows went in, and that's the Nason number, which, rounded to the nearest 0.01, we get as 2.75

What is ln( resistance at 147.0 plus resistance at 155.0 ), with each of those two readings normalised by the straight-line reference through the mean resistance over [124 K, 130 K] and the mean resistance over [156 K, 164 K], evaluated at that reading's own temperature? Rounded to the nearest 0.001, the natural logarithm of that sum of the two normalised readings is 0.696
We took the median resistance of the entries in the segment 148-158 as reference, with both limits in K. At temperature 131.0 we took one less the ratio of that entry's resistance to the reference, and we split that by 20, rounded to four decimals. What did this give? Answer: 0.0029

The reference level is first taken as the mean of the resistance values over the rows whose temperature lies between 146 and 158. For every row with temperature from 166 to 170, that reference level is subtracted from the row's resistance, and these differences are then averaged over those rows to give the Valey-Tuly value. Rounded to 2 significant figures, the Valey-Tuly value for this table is 0.15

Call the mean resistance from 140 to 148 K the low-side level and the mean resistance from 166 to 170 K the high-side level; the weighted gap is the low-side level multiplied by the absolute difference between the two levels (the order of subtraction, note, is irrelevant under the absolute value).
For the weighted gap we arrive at 0.9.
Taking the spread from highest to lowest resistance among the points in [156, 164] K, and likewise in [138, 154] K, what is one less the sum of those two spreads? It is 0.50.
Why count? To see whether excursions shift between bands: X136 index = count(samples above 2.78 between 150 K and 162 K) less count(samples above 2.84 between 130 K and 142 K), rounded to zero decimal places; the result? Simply 6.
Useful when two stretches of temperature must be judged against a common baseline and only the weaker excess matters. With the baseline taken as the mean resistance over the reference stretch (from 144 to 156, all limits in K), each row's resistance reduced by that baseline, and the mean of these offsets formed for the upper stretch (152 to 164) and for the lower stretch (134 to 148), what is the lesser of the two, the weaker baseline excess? -0.087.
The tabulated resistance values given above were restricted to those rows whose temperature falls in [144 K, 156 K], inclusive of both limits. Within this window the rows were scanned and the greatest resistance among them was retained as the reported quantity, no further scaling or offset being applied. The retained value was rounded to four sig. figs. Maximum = 2.970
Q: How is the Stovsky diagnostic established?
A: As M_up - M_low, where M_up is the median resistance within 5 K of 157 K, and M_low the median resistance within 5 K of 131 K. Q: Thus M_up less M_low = 0.23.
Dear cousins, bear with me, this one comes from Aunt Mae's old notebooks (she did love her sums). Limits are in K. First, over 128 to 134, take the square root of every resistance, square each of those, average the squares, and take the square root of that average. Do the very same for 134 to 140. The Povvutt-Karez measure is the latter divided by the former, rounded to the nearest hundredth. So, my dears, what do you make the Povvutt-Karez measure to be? 1.01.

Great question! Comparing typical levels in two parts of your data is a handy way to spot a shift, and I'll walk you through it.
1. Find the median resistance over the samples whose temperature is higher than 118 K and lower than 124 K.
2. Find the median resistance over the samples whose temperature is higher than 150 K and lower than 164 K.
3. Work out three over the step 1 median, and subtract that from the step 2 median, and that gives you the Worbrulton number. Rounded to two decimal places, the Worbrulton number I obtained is 1.86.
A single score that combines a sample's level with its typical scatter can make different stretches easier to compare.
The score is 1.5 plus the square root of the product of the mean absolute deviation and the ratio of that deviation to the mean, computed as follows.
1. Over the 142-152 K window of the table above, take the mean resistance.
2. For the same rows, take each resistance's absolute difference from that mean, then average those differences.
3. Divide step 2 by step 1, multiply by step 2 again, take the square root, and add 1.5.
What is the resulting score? 1.55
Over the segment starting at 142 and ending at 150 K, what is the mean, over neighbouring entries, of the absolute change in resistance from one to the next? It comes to 0.14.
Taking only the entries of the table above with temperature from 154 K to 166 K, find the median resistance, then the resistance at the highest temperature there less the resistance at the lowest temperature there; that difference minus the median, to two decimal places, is -2.96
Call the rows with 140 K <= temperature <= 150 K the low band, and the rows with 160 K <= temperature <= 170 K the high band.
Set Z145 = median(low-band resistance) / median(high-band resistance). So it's 0.93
